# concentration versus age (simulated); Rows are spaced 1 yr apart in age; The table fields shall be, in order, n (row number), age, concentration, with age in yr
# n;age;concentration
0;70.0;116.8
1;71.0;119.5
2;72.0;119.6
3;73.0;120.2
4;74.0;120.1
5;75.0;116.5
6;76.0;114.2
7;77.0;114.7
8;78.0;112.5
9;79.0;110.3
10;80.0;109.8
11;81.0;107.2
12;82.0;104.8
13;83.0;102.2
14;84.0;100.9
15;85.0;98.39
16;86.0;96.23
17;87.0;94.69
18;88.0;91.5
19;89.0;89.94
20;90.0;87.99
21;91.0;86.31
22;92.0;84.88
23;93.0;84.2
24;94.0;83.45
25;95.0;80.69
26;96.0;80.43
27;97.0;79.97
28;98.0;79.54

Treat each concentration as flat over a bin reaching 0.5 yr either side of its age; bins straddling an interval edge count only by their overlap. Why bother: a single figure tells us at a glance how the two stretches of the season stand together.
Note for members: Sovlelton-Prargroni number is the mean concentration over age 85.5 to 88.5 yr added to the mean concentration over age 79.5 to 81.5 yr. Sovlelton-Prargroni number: 203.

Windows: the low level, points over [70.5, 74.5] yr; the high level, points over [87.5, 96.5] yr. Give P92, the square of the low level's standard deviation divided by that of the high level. 0.01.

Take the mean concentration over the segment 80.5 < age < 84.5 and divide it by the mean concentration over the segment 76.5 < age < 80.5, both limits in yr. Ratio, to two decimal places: 0.93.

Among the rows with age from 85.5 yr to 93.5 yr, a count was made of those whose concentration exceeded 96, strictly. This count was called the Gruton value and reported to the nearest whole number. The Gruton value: 1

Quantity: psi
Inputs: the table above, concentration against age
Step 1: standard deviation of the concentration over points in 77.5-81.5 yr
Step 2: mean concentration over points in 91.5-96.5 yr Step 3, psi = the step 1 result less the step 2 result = -81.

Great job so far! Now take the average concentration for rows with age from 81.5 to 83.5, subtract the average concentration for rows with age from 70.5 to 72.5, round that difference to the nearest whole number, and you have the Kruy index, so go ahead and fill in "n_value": -16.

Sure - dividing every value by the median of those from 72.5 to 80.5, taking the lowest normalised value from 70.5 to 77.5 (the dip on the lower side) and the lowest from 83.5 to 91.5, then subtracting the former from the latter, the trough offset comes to -0.24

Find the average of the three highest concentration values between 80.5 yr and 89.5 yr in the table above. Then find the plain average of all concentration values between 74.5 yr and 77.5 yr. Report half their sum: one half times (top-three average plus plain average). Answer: 110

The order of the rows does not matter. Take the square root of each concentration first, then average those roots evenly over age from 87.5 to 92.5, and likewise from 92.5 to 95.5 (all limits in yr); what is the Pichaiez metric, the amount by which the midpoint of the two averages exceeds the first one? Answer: -0.14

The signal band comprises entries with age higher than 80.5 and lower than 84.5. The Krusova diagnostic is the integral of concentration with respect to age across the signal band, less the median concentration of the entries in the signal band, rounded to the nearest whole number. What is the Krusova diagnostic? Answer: 312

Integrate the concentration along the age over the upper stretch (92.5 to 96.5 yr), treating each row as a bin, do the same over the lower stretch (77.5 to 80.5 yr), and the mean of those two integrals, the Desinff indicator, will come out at 331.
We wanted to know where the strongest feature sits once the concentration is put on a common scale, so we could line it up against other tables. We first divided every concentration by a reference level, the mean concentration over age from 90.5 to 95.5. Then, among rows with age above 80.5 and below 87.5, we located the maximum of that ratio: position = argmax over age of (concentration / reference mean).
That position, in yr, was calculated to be 81.0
